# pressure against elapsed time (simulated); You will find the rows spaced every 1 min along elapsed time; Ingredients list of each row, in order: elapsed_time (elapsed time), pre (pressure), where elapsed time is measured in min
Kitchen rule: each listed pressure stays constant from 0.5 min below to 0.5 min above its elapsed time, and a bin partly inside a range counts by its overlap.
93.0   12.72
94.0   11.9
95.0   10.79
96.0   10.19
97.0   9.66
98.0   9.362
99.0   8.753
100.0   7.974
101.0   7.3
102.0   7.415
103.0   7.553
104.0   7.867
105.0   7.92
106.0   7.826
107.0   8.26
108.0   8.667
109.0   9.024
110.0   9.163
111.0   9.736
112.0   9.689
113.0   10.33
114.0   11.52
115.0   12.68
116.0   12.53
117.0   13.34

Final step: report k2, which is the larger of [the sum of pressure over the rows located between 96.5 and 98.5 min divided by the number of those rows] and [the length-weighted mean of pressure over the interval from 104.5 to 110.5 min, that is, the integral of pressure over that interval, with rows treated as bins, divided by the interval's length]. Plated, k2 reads 9.5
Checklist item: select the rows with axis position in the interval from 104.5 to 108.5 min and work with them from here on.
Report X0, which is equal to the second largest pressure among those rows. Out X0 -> 8.26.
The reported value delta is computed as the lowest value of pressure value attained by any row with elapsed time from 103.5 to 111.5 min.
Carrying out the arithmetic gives 7.826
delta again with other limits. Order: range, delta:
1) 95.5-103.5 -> 7.3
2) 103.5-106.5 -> 7.826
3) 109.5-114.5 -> 9.163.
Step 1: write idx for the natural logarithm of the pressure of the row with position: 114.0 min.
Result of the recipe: 2.4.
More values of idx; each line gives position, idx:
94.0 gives 2.5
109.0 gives 2.2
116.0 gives 2.5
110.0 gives 2.2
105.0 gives 2.1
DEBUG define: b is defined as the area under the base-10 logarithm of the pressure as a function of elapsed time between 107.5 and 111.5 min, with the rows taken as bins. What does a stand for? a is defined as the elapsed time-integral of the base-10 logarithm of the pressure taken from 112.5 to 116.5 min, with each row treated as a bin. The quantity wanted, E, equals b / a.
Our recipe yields 0.90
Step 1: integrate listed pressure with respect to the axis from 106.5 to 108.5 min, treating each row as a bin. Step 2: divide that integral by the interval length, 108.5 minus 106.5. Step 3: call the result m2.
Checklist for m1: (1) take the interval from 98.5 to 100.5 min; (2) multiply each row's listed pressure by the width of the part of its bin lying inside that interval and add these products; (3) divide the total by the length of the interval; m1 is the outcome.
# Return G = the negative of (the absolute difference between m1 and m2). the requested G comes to -0.1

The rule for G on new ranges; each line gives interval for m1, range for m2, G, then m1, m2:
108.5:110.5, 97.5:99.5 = 0.0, 9.1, 9.1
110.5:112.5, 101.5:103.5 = -2.2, 9.7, 7.5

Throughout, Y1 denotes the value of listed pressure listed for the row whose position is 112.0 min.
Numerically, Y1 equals 9.689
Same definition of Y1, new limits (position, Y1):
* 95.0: 10.79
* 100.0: 7.974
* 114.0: 11.52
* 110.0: 9.163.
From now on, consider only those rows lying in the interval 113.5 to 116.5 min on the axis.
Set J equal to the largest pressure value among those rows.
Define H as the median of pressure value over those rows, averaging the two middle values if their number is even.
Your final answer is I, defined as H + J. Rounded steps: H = 12.5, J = 12.68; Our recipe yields 25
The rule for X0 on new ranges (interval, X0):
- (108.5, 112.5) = 9.689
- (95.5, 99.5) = 9.66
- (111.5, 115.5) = 11.52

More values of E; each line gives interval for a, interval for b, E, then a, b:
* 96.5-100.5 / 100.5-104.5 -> 0.92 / 3.80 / 3.5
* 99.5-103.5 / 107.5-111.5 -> 1.09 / 3.51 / 3.8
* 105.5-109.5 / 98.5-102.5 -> 0.97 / 3.70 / 3.6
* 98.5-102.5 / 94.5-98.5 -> 1.12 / 3.58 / 4.0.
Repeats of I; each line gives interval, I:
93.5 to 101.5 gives 21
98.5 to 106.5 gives 17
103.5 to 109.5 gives 17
